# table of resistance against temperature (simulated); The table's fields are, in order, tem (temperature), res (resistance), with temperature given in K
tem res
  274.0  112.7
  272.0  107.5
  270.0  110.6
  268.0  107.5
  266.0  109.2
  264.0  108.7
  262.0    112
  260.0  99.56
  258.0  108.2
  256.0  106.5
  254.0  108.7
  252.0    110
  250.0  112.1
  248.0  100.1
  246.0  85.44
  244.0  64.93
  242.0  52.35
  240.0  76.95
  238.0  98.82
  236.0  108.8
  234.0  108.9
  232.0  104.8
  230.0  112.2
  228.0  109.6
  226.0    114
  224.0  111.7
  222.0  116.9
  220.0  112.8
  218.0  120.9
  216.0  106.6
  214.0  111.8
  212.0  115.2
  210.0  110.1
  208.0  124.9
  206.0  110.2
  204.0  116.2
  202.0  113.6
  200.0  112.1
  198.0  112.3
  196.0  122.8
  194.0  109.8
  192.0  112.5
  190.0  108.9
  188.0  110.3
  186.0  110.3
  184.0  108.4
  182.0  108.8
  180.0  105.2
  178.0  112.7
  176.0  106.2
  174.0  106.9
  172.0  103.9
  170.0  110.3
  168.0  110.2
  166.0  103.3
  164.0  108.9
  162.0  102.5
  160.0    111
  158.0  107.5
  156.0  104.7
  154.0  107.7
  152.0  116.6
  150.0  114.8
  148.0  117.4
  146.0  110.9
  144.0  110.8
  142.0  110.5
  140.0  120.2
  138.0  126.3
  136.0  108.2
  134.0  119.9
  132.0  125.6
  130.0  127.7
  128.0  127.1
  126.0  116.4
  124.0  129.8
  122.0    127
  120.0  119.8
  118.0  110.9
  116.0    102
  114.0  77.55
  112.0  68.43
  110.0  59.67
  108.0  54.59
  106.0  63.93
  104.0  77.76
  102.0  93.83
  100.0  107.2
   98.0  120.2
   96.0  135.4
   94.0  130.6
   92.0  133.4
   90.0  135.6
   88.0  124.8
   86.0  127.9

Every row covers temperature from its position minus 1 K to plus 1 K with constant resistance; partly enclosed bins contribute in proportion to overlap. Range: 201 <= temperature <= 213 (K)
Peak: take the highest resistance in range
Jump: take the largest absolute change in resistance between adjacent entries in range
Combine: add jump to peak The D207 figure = 140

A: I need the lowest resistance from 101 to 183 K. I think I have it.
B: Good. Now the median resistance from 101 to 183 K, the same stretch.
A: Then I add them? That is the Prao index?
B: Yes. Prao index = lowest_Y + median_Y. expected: 165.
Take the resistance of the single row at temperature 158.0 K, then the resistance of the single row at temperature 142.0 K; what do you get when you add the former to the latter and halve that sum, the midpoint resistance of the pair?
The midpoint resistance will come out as 109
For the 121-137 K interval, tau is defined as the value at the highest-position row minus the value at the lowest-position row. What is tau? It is -19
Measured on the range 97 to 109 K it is -66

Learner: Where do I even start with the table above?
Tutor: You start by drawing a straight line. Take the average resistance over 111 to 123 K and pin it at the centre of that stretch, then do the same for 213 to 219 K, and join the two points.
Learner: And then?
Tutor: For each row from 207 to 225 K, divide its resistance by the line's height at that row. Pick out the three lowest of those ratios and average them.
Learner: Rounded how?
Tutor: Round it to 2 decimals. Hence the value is 0.97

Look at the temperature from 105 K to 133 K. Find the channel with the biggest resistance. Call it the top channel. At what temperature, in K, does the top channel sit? 124.0 K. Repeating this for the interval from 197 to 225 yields 208.0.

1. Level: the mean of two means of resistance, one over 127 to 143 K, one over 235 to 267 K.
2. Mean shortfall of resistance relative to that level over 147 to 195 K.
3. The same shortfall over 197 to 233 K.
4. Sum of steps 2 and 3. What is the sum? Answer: -3.9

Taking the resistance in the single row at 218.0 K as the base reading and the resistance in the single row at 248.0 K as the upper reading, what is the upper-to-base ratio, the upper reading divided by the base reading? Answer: 0.83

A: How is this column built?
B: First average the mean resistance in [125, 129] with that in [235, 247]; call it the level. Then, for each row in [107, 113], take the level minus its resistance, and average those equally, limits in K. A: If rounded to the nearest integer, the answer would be 41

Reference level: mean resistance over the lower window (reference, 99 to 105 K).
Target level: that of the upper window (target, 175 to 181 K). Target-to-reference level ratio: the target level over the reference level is 1.16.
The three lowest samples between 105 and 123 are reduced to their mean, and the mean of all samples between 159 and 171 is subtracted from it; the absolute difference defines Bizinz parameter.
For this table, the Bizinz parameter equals 48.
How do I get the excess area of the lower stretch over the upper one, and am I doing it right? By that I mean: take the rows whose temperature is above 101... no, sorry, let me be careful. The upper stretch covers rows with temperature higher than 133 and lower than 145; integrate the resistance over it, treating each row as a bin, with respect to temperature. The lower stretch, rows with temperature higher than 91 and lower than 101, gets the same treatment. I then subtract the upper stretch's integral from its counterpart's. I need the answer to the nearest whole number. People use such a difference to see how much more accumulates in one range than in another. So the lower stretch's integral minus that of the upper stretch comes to -138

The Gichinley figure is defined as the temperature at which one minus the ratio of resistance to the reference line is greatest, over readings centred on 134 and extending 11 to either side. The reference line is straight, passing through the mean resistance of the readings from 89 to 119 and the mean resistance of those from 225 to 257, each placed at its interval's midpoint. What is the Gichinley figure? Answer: 136.0 K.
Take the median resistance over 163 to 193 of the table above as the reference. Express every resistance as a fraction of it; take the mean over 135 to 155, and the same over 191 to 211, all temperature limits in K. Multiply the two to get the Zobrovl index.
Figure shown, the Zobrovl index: 1.10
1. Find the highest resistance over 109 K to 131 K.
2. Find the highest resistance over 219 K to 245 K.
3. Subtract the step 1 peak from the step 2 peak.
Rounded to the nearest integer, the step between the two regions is -13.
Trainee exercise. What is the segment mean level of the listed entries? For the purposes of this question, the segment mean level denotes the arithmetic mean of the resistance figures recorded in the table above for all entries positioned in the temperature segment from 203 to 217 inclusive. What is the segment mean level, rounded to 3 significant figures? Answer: 114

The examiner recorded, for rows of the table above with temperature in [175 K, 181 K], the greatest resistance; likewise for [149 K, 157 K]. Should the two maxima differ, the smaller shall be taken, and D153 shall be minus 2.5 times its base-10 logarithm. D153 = -5.13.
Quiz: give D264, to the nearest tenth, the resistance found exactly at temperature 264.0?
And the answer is 108.7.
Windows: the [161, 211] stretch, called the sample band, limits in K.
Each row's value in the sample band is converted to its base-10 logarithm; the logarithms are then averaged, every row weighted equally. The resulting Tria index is 2.04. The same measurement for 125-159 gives 2.06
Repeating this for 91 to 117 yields 1.95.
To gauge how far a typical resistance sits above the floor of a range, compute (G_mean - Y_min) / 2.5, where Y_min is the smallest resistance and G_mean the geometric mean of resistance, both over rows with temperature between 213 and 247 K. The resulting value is 19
